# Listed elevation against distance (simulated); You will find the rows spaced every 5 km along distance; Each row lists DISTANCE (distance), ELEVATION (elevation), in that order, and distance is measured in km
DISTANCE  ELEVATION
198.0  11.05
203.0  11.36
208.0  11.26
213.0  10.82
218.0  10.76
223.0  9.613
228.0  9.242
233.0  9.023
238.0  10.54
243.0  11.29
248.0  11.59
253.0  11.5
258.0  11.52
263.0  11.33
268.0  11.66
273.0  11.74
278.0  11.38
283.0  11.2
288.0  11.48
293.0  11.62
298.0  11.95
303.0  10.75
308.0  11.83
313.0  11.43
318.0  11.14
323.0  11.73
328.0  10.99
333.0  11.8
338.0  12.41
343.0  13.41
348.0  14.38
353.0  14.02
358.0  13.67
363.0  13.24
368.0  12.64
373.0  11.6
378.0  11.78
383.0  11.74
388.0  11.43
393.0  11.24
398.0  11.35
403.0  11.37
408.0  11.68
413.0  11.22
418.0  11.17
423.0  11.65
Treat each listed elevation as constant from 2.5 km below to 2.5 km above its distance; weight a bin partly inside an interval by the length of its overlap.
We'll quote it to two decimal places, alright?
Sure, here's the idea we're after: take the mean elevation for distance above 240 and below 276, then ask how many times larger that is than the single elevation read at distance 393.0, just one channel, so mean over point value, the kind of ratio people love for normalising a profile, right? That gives 1.02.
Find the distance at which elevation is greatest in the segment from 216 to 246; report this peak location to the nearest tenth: 243.0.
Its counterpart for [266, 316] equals 298.0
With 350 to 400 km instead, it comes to 353.0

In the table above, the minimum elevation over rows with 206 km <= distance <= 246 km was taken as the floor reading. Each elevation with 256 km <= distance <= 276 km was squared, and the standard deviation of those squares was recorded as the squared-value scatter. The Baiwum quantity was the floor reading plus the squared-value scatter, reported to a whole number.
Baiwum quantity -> 13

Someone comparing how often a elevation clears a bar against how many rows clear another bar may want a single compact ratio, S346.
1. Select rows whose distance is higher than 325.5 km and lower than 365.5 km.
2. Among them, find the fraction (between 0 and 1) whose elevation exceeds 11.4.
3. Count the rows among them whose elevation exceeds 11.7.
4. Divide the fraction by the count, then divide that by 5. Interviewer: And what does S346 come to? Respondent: 0.025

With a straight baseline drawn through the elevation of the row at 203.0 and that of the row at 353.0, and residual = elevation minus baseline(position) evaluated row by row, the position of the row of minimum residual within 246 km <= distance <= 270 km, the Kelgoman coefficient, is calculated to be 263.0 km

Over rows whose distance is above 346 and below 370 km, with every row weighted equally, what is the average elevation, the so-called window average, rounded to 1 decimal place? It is 13.6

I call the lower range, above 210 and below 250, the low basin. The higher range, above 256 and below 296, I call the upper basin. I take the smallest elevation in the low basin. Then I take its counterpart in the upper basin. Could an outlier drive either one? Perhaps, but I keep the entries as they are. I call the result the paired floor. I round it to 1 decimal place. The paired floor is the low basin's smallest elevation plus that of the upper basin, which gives 20.2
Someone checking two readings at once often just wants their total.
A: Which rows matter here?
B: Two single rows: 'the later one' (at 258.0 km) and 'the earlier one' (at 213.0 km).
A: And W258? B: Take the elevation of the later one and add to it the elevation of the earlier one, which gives 22.3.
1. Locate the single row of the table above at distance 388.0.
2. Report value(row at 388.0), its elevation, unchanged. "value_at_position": 11.43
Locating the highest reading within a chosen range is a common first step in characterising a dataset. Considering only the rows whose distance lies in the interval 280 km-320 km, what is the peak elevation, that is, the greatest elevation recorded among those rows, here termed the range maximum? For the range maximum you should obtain 11.95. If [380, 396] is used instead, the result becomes 11.74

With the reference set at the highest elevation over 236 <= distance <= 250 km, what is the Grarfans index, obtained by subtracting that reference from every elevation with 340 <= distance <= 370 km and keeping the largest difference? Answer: 2.8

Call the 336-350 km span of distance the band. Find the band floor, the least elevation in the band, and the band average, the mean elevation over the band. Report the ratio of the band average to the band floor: 1.08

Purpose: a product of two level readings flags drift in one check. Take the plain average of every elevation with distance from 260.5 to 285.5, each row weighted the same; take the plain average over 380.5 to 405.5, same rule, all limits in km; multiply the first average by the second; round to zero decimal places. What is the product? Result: 131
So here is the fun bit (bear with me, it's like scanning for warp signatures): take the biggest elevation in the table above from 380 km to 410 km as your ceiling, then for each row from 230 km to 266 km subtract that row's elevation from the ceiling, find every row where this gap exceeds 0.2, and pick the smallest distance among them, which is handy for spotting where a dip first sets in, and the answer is 233.0 km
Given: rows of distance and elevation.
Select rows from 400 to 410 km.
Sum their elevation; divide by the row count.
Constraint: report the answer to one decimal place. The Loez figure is 11.5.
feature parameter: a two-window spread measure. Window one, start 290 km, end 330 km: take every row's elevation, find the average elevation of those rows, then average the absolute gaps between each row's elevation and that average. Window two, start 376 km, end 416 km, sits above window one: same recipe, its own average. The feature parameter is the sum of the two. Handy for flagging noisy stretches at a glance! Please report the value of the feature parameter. 0.55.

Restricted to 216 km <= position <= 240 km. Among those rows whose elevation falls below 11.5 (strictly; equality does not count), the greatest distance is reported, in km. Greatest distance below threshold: 238.0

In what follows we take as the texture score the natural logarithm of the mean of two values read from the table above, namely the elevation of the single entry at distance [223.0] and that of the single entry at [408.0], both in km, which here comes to 2.37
